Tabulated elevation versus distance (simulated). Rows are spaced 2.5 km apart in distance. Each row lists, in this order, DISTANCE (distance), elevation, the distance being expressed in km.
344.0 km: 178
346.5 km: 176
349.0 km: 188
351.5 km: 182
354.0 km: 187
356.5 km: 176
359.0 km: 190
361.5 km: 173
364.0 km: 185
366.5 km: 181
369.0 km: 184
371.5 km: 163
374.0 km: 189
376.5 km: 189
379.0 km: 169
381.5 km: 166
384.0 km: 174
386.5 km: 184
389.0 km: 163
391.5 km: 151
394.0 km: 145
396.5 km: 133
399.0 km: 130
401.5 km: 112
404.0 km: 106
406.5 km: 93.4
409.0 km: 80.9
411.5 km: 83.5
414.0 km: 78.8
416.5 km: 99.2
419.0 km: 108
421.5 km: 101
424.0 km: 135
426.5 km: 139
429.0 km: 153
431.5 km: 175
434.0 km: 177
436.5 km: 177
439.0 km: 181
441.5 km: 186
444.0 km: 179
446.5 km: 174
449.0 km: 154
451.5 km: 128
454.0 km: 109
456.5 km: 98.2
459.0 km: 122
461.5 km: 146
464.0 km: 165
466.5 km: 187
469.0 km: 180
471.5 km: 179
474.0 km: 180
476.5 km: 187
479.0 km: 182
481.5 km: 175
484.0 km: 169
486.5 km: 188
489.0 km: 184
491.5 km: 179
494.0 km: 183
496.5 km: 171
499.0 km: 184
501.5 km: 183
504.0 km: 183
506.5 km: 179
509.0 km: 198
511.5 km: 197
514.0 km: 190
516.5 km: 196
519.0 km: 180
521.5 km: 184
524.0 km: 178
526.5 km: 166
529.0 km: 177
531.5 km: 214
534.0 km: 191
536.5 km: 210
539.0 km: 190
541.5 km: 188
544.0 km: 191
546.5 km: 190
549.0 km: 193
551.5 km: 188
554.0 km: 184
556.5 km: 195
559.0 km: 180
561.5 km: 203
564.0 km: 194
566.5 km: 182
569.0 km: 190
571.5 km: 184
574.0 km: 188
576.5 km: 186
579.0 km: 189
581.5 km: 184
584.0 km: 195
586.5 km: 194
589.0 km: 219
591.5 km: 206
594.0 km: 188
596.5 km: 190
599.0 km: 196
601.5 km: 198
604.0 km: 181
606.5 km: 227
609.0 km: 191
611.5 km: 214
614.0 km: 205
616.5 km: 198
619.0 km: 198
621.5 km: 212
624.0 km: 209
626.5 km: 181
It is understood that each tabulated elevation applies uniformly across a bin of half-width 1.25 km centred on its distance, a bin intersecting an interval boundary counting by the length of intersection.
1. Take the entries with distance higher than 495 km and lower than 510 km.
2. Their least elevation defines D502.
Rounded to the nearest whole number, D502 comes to 171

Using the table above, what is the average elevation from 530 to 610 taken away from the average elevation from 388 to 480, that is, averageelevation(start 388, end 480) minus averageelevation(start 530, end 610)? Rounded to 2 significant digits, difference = -51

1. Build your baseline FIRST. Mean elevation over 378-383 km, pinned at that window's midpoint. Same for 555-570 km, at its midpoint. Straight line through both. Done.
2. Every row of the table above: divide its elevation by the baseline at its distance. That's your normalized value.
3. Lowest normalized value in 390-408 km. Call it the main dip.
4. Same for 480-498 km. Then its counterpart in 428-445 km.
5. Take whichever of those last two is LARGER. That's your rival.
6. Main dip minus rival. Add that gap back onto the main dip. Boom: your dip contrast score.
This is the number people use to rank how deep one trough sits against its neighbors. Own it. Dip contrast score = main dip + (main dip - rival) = 0.16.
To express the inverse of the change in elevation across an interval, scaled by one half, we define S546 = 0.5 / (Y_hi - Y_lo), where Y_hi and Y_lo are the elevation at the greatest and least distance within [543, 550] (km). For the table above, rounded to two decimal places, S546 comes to 0.25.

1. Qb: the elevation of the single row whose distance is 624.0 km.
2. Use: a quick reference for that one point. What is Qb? 209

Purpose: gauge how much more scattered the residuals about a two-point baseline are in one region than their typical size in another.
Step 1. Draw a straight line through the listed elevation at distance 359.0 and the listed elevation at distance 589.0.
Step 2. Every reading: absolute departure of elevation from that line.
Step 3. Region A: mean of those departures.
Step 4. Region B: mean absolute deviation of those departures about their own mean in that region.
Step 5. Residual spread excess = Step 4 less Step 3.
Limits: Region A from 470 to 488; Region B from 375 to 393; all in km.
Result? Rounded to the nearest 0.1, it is -15.1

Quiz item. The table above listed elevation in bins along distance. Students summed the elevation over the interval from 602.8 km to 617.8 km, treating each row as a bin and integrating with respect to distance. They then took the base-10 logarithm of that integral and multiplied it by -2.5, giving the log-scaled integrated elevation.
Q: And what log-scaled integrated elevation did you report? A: -8.71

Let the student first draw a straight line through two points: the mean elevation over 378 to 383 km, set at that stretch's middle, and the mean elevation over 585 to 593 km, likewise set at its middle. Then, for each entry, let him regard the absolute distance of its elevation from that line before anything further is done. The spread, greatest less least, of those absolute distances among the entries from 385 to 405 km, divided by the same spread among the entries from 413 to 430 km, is 1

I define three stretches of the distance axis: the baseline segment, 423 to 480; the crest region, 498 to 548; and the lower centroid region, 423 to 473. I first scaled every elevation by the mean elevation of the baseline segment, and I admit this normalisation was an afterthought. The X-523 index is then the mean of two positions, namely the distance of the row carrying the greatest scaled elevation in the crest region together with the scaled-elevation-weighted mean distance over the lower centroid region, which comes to 489.6 km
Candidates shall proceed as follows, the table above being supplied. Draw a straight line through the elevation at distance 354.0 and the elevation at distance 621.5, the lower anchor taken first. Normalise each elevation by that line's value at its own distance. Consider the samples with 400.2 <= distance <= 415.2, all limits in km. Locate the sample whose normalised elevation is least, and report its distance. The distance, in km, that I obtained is 414.0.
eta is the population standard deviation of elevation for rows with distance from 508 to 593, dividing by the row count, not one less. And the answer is 10.5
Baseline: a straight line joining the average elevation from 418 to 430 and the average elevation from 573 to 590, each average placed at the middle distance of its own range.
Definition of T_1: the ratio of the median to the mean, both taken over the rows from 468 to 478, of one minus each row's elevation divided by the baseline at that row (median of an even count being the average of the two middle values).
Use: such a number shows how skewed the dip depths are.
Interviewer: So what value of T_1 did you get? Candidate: 0.98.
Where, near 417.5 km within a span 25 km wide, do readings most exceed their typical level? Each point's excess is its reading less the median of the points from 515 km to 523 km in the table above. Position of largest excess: 429.0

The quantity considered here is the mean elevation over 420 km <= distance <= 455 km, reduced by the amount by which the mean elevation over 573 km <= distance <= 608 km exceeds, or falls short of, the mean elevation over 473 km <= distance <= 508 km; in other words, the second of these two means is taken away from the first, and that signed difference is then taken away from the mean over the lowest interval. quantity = 140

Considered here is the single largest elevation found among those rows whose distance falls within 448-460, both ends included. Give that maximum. 154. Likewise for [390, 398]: 151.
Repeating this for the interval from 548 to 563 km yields 203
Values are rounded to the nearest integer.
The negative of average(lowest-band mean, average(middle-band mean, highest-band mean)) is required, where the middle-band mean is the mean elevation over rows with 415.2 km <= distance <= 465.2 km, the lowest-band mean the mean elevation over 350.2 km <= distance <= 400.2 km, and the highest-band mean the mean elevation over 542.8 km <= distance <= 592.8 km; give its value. -170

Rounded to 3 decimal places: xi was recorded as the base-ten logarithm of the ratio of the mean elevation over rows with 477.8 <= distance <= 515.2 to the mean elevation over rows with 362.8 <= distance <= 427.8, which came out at 0.116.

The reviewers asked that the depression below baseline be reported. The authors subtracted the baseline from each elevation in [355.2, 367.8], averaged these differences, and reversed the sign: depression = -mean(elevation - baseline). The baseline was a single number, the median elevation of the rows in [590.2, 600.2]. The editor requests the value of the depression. 12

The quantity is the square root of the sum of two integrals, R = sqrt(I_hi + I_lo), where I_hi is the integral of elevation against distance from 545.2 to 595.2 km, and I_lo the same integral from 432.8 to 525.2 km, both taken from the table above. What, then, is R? 160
